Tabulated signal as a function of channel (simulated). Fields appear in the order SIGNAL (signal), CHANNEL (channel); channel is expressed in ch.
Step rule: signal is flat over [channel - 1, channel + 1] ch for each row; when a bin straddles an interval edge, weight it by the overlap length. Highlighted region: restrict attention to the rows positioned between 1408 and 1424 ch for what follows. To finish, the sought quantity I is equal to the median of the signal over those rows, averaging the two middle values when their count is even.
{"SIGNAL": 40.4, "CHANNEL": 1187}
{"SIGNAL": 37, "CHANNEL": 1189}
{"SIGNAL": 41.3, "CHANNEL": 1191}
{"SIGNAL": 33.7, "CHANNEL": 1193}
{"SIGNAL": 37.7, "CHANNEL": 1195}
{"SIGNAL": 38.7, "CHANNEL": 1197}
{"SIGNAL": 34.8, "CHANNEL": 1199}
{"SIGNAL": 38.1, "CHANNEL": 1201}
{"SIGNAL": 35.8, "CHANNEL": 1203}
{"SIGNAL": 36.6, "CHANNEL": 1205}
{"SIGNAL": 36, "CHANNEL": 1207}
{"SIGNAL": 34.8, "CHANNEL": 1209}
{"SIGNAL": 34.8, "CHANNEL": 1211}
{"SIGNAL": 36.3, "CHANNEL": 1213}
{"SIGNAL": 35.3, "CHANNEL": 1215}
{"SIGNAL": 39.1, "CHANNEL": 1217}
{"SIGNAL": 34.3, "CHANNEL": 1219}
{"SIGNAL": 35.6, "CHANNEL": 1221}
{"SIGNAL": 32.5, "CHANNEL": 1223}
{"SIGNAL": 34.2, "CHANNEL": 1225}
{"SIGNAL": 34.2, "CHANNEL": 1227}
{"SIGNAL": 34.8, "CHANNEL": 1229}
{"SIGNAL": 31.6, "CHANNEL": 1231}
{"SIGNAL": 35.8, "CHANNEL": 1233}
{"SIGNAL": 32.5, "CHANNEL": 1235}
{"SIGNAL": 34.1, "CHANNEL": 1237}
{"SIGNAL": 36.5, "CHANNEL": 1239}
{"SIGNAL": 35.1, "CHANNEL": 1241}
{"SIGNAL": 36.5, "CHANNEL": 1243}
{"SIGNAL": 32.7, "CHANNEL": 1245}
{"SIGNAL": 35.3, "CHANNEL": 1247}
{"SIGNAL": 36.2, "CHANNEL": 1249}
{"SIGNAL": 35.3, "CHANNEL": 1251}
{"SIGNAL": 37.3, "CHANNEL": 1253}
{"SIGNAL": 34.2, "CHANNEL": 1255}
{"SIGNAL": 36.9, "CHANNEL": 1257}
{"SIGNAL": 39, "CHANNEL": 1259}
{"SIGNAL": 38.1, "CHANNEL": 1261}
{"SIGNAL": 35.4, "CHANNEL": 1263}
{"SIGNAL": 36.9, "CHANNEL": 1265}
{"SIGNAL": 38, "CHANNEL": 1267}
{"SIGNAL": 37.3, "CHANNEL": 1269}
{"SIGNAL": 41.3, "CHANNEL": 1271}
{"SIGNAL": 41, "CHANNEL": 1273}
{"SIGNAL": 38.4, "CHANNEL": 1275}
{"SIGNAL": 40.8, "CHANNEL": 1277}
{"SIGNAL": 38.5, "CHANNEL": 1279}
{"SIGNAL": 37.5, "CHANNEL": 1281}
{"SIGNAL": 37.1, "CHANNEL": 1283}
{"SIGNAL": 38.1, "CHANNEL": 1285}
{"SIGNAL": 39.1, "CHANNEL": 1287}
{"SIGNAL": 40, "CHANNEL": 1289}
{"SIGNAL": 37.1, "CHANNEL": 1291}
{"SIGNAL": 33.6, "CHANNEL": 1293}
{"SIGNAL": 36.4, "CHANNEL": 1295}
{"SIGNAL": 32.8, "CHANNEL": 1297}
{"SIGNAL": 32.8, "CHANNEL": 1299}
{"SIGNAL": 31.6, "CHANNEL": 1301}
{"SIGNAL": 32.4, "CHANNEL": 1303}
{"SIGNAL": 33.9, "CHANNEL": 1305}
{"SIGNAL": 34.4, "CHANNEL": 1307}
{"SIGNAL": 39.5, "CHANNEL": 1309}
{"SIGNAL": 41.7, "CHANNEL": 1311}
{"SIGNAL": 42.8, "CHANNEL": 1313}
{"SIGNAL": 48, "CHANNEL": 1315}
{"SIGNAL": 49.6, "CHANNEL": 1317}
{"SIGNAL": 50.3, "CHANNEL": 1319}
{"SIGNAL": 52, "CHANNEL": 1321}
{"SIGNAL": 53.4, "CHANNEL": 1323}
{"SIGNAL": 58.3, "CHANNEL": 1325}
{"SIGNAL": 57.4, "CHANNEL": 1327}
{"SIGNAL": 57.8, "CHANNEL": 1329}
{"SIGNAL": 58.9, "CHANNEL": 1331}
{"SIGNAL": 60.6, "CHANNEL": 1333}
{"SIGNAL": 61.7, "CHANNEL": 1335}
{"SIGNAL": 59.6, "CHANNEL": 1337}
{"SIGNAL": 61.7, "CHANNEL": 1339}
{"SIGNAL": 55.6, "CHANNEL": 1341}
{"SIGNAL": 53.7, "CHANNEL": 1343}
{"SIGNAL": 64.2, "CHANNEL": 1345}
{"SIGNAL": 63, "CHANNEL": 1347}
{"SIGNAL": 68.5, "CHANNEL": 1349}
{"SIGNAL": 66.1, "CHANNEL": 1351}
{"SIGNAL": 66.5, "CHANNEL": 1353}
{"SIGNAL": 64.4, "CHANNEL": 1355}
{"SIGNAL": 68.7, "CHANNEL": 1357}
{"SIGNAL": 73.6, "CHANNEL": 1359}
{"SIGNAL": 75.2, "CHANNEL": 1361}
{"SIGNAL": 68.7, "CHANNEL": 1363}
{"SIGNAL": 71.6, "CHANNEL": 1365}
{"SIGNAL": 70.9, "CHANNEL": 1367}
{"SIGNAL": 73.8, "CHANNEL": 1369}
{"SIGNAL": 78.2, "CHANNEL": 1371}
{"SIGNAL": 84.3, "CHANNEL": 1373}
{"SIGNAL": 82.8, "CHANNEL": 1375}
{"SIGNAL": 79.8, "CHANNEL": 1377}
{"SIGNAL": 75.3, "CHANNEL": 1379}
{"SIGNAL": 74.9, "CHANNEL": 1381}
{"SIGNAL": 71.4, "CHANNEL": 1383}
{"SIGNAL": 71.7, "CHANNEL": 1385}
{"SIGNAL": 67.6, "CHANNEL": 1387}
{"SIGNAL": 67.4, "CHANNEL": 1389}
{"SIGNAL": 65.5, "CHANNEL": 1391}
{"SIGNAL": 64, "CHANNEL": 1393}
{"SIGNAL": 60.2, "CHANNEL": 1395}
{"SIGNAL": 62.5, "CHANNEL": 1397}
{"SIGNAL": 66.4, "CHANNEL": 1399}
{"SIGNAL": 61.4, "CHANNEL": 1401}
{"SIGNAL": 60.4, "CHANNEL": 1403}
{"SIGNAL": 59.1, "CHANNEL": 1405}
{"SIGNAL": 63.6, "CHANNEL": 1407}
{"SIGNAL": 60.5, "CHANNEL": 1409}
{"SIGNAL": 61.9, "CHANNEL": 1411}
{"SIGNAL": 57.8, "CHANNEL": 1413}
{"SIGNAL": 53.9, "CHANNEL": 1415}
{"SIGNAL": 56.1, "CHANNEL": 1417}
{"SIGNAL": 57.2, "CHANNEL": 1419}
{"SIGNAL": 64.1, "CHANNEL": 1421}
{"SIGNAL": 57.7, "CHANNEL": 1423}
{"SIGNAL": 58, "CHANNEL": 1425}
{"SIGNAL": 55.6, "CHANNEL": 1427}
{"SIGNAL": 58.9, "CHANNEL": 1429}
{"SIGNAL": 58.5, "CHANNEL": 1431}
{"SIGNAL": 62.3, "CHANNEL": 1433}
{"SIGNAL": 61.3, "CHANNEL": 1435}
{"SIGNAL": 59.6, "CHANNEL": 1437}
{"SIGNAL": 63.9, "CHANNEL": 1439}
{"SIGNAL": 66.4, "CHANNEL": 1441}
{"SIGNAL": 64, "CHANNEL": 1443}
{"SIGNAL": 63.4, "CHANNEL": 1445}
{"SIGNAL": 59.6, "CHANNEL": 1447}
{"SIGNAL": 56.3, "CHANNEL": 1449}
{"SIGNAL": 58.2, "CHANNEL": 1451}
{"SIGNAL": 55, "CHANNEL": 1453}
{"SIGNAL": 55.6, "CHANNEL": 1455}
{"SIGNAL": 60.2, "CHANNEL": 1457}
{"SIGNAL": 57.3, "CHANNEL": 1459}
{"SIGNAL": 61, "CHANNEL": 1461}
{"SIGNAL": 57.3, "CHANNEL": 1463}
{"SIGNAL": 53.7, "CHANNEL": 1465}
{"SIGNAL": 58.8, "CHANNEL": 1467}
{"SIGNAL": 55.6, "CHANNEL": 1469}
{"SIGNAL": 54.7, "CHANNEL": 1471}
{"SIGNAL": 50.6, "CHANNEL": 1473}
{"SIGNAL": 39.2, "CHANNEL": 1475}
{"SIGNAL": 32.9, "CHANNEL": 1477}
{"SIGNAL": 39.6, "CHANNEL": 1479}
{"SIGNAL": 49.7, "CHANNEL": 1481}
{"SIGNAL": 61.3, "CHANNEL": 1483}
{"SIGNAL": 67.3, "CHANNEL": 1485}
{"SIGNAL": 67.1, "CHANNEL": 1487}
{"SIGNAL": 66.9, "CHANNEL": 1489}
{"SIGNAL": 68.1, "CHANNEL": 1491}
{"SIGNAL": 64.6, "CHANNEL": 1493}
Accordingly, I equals 58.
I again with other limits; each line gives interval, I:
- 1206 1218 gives 36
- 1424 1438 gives 59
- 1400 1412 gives 61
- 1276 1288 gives 38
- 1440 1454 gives 60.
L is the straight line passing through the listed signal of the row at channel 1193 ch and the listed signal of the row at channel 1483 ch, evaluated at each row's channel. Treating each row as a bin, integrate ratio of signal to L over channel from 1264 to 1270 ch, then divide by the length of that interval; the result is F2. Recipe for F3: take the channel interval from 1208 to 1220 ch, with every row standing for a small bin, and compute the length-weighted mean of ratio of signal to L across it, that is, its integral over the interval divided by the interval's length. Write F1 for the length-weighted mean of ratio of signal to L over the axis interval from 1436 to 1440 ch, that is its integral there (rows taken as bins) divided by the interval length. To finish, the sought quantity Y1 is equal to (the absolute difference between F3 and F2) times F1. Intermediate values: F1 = 1.08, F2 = 0.92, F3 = 1.00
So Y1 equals 0.09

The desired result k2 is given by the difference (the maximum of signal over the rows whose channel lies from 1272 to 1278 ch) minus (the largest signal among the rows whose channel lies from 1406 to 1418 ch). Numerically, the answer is -23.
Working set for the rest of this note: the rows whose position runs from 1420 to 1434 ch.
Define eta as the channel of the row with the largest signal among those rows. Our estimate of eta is 1421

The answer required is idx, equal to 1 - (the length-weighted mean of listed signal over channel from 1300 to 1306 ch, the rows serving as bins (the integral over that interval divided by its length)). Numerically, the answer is -32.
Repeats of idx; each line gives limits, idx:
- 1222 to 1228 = -33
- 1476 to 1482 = -40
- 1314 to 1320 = -48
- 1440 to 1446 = -64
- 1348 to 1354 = -66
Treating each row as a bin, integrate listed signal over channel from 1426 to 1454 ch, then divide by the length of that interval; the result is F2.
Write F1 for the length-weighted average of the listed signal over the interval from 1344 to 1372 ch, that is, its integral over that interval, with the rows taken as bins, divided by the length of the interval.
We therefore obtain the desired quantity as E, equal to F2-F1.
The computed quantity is -9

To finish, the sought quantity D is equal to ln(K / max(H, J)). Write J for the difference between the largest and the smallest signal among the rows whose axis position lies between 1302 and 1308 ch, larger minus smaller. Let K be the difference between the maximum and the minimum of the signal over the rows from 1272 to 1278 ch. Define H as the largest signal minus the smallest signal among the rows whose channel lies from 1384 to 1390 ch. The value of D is -0.5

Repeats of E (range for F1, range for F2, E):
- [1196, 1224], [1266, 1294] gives 3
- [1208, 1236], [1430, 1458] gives 26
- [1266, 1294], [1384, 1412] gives 25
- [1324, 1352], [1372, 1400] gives 10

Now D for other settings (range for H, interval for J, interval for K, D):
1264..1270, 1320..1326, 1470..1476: 0.9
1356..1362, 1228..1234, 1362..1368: -0.8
